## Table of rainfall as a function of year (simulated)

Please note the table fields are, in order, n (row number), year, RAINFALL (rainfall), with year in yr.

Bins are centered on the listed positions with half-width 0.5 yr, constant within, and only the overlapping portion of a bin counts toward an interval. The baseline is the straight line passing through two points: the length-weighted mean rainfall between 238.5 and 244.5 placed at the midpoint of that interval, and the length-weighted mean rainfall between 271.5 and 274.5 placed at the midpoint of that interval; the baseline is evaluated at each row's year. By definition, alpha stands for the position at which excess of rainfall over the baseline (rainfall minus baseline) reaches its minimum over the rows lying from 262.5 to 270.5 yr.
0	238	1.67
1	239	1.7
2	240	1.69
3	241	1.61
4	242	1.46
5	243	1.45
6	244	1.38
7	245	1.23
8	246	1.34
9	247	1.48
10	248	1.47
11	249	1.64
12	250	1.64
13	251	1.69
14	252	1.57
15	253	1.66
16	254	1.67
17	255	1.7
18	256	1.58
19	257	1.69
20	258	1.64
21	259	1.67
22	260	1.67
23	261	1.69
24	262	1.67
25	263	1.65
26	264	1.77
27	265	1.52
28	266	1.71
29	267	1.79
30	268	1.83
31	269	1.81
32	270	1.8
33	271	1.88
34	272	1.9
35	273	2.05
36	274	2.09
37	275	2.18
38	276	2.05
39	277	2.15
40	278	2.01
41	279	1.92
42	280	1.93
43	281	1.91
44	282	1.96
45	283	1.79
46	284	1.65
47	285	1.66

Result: 265 yr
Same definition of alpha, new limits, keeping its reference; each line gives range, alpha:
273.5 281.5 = 281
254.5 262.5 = 256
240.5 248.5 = 245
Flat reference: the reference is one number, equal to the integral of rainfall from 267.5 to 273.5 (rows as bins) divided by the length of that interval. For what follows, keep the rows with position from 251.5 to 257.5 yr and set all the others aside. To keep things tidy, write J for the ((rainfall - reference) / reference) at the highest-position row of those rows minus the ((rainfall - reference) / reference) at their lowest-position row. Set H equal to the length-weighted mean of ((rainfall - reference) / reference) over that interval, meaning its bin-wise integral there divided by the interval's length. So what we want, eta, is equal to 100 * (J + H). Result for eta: -6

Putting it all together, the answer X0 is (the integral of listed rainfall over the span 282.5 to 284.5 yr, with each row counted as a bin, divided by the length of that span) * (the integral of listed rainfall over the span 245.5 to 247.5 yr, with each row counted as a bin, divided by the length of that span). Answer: 2.4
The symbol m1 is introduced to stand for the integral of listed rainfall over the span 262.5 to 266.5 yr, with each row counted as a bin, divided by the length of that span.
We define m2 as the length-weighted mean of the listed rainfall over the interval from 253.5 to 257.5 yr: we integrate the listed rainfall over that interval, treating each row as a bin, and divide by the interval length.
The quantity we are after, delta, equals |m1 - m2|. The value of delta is 0.0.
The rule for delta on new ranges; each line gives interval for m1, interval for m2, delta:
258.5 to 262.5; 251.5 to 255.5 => 0.0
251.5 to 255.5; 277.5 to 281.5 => 0.3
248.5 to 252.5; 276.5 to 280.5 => 0.4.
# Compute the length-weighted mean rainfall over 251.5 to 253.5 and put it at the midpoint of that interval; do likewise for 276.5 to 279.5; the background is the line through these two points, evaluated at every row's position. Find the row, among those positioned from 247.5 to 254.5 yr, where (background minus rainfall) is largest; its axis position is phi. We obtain 248 yr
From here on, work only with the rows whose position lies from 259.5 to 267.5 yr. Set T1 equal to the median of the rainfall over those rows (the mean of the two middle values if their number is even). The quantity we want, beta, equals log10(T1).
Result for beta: 0.23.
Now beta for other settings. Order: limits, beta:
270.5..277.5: 0.31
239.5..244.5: 0.16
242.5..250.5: 0.16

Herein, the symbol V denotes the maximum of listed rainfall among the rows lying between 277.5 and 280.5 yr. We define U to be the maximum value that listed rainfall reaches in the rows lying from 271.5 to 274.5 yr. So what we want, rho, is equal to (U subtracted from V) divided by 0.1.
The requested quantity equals -1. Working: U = 2.09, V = 2.01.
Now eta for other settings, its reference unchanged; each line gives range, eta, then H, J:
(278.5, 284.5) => -15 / -0.01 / -0.14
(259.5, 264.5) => -5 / -0.10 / 0.05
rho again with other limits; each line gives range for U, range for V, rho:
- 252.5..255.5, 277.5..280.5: 3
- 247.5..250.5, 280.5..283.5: 3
